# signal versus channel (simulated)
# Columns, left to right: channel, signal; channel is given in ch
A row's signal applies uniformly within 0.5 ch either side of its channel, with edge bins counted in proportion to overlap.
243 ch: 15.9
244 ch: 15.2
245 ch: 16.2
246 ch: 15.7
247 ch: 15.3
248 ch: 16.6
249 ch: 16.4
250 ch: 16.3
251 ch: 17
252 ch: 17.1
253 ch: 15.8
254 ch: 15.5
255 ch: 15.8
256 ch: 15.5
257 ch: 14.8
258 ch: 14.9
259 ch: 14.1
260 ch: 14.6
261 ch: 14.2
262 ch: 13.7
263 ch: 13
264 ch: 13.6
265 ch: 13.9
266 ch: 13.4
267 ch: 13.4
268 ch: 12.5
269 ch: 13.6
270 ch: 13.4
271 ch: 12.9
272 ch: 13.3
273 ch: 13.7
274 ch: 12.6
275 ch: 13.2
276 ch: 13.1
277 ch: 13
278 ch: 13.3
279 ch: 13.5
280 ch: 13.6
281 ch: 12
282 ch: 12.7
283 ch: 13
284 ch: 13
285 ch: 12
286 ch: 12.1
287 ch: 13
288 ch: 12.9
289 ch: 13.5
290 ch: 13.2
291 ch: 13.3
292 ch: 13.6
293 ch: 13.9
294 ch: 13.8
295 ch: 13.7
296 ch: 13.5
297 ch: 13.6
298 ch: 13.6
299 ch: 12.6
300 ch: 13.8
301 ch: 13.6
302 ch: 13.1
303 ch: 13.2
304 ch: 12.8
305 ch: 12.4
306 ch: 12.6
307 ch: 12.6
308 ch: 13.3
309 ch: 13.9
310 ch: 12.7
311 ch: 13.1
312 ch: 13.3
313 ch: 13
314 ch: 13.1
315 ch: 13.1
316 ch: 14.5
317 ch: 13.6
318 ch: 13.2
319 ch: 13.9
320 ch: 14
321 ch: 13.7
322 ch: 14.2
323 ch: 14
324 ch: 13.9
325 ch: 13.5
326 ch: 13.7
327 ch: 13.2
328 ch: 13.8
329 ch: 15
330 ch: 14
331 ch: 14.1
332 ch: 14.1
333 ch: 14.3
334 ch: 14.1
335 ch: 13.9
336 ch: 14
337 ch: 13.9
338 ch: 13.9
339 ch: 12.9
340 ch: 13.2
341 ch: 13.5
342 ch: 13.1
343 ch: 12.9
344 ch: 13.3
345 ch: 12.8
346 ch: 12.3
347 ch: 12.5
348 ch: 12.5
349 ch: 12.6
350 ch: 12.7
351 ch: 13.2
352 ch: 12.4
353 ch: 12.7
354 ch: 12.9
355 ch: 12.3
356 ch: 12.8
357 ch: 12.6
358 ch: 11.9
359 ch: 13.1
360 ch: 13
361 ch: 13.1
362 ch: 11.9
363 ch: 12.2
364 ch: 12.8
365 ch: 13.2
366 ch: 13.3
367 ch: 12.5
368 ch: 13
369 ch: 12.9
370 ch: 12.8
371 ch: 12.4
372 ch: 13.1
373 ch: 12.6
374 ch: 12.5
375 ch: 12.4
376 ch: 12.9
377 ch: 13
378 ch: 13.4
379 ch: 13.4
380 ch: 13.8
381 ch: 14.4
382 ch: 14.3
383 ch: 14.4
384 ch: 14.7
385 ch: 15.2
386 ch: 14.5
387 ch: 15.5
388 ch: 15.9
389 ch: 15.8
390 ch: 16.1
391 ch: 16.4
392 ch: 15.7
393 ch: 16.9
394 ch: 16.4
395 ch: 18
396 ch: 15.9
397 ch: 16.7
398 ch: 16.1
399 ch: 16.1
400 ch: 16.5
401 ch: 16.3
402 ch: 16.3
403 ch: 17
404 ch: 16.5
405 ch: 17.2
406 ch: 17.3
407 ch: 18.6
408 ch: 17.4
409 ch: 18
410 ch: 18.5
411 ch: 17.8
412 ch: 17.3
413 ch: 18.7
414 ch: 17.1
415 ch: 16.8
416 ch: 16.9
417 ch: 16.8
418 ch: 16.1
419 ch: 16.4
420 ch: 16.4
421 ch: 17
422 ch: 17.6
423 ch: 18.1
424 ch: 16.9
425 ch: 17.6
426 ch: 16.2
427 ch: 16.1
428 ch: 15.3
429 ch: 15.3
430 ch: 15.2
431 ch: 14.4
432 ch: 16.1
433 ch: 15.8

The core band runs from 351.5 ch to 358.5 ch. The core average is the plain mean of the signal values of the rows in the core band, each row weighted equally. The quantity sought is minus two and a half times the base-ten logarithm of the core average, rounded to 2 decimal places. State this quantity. -2.74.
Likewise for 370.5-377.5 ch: -2.76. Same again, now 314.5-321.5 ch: -2.84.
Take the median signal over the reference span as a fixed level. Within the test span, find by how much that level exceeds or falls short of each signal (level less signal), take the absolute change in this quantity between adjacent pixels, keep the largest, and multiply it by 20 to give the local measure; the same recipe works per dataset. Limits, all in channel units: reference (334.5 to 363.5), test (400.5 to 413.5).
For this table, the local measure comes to 28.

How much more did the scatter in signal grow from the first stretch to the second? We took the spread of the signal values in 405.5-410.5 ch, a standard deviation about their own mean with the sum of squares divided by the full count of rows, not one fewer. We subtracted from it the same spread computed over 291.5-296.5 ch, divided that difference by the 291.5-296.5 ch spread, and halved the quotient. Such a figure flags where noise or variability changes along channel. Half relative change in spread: 1.4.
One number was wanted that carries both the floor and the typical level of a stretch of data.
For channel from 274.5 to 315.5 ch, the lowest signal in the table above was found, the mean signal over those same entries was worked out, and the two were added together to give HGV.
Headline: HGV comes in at 25.1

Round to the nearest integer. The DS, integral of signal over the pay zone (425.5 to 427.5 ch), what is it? 32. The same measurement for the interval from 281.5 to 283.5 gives 26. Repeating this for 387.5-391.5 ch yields 64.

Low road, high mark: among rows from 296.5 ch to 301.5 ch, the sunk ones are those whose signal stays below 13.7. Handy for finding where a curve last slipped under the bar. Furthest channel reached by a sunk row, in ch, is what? 301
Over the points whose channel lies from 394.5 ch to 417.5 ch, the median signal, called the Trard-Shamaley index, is 17.0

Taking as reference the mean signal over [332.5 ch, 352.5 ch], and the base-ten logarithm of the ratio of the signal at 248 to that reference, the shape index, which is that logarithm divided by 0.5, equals 0.20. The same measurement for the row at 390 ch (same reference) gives 0.17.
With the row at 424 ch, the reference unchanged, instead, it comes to 0.21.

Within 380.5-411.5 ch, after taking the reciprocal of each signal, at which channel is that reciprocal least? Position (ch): 407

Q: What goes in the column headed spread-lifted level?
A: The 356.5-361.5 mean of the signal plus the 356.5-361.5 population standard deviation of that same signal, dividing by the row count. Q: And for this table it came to 13.2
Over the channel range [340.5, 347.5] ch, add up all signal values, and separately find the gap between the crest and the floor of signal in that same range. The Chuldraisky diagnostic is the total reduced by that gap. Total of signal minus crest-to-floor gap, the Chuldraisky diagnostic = 89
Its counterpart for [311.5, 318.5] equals 92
